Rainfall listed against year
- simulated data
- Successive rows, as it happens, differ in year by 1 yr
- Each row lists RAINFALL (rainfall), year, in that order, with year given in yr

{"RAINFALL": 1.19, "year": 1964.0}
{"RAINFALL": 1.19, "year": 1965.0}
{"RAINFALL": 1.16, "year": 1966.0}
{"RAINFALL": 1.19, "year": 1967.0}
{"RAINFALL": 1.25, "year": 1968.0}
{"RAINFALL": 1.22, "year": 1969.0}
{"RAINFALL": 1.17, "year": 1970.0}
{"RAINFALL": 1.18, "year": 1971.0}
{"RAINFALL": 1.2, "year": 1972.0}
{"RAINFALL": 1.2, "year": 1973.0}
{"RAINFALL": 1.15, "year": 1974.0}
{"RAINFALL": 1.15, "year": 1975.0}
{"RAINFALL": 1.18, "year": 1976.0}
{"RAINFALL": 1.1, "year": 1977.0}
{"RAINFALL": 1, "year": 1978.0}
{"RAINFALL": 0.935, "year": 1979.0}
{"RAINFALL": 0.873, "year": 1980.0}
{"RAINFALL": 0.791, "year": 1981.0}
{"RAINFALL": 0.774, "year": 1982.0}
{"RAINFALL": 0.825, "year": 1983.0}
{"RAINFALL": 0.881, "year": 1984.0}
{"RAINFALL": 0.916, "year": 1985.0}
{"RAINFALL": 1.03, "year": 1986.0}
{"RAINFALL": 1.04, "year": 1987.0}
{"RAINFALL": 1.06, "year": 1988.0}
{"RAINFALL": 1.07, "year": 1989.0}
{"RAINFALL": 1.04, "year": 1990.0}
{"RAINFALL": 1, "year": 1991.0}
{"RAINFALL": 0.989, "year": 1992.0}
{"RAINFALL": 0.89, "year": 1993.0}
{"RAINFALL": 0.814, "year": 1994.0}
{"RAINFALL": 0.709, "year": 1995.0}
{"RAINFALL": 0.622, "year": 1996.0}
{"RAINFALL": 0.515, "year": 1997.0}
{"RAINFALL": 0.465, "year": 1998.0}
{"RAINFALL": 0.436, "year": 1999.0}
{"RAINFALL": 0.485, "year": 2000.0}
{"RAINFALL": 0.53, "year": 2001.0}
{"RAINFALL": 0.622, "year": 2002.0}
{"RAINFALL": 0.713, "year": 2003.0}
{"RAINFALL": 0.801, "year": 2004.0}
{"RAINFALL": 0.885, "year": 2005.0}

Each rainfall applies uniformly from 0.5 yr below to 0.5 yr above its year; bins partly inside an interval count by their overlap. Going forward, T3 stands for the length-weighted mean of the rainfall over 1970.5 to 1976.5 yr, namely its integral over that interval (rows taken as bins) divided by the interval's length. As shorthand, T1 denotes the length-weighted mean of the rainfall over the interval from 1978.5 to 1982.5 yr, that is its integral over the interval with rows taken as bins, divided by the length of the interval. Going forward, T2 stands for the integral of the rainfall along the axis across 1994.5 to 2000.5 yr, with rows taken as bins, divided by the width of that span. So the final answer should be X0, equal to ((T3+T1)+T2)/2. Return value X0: 1.3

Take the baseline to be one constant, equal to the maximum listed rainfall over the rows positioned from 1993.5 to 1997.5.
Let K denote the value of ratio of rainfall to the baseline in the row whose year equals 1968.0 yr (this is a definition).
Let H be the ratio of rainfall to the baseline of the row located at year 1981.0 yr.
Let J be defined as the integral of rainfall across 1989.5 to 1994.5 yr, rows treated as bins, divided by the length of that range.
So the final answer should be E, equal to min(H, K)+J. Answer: 1.92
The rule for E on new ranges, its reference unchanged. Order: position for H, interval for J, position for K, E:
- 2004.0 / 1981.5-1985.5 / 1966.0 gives 1.83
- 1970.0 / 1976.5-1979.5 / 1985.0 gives 2.14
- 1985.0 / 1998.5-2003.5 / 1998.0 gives 1.13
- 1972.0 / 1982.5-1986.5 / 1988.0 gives 2.22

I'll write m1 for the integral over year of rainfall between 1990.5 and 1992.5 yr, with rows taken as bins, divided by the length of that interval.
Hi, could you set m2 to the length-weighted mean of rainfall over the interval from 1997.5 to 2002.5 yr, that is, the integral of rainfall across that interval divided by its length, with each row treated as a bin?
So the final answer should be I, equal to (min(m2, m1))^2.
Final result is 0.3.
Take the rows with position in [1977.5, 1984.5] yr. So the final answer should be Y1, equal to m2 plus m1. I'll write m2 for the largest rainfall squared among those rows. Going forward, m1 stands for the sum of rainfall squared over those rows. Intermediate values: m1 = 5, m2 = 1.0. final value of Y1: 6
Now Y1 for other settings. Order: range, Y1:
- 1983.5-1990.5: 8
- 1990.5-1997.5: 6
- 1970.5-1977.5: 11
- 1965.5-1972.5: 12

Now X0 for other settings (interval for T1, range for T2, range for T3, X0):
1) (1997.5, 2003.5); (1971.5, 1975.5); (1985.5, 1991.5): 1.4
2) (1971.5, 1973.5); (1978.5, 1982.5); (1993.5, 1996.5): 1.4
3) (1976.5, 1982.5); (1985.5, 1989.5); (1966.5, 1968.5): 1.6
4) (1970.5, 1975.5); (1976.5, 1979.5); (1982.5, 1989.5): 1.6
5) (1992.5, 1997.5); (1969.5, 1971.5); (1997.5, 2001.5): 1.2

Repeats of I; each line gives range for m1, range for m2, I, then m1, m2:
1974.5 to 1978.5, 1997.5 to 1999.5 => 0.2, 1.11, 0.45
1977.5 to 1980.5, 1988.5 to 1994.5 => 0.9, 0.94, 0.97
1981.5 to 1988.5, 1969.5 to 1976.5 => 0.9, 0.93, 1.18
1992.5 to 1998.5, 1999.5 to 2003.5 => 0.3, 0.67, 0.59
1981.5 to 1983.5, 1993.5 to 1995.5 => 0.6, 0.80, 0.76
